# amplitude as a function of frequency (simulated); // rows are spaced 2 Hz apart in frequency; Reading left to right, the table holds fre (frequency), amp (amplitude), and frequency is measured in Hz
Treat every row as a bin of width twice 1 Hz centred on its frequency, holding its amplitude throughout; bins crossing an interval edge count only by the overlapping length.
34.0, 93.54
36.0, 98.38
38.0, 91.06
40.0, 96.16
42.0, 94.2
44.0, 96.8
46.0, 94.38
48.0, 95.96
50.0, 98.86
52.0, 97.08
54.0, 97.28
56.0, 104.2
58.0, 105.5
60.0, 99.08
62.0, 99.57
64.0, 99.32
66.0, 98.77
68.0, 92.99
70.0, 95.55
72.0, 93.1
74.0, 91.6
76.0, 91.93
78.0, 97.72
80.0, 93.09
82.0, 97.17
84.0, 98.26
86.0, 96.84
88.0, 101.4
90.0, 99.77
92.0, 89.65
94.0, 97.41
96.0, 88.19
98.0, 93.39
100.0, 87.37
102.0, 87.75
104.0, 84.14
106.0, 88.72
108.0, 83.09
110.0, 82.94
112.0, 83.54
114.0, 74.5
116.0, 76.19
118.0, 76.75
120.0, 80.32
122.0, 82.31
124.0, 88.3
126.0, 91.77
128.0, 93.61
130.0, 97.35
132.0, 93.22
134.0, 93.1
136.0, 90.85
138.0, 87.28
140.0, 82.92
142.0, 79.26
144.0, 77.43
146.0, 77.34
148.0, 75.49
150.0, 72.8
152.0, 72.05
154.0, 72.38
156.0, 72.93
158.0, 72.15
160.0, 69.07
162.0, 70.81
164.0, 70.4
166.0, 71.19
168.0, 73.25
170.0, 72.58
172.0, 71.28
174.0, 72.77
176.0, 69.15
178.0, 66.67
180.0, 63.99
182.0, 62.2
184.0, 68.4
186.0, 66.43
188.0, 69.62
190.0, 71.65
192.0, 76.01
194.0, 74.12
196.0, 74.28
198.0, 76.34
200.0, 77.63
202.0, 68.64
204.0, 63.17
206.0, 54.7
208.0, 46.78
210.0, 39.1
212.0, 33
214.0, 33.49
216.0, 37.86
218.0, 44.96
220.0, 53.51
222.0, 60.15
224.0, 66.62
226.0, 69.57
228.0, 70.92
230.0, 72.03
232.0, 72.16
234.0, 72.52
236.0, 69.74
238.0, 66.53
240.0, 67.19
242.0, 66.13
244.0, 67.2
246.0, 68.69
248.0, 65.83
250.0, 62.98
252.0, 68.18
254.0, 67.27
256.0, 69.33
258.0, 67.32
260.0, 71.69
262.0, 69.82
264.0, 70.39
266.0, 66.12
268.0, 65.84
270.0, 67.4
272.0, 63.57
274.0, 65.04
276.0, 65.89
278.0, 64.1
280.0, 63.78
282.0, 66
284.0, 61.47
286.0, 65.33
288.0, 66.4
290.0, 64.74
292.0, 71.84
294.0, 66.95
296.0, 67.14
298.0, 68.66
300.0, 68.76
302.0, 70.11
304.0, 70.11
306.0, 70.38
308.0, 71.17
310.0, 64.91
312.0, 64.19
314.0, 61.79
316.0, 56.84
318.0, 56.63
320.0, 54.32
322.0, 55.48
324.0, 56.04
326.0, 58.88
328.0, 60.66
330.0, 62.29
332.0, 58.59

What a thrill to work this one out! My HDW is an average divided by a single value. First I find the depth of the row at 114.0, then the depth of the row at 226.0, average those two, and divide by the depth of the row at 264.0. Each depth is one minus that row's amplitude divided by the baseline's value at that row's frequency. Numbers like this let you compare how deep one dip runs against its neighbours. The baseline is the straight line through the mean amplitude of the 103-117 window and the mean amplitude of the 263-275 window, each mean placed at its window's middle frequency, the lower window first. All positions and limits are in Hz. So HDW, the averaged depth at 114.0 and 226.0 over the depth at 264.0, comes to -1.0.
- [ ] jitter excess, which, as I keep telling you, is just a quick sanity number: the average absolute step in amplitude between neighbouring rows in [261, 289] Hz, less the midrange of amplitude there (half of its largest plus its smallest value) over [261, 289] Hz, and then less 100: -164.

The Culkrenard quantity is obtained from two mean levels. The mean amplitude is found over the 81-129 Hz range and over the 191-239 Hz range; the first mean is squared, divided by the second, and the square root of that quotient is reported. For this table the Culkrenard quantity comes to 11.3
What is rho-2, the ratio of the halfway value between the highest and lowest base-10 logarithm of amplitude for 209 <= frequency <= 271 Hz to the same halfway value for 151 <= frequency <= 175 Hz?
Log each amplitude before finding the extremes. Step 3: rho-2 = 0.912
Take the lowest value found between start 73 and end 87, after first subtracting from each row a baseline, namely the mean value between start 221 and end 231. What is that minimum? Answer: 24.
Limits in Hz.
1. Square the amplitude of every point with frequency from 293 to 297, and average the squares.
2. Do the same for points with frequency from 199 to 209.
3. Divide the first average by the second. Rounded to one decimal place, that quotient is 1.1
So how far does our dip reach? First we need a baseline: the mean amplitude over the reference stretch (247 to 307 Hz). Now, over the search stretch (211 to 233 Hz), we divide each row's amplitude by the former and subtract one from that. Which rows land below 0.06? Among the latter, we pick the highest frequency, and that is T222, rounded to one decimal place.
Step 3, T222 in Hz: 228.0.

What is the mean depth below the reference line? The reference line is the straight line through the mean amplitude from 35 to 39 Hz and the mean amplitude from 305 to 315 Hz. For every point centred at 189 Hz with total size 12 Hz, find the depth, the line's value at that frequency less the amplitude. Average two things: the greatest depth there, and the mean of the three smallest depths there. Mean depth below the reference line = 8.8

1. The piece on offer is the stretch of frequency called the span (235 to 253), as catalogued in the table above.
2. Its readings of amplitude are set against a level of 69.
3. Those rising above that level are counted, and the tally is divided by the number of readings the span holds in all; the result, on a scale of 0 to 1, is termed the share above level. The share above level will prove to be 0.11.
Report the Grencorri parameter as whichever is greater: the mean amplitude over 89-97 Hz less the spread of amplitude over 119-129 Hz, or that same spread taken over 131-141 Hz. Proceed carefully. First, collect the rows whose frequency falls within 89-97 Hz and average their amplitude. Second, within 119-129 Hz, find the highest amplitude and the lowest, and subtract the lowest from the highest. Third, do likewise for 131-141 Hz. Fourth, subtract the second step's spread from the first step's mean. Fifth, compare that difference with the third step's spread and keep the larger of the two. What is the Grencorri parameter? 80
